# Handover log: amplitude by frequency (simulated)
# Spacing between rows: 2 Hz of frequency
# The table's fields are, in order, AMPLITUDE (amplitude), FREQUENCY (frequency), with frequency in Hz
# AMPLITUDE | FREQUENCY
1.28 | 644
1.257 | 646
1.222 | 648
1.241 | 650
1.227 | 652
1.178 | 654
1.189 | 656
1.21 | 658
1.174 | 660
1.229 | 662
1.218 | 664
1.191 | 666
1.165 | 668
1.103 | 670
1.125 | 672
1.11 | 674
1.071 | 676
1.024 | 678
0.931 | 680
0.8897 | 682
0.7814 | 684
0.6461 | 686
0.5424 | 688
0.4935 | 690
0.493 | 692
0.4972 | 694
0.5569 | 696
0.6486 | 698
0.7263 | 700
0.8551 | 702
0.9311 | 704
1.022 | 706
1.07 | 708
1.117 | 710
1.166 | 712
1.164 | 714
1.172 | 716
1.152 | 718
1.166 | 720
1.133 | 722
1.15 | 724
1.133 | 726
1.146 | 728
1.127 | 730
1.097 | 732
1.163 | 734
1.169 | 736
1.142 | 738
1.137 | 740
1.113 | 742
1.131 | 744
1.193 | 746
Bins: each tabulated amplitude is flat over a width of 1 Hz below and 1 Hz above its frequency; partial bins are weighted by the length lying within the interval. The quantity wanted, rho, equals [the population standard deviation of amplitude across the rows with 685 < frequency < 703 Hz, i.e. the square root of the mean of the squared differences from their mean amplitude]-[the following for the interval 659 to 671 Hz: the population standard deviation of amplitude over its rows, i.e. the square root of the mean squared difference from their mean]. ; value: 0.076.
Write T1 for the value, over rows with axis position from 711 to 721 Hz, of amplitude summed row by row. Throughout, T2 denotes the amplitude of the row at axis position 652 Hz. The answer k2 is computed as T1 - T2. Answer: 4.59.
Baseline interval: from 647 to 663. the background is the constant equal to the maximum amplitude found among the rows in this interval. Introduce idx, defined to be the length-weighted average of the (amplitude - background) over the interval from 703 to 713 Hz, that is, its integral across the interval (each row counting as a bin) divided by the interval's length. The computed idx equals -0.180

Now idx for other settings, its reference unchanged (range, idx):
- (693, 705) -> -0.538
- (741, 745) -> -0.119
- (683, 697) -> -0.668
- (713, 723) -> -0.084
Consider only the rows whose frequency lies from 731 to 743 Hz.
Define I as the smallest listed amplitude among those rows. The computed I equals 1.097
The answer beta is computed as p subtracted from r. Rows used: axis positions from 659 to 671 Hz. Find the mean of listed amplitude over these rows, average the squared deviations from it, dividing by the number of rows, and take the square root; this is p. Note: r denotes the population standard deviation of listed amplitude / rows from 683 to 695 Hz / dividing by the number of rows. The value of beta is 0.07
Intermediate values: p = 0.04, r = 0.11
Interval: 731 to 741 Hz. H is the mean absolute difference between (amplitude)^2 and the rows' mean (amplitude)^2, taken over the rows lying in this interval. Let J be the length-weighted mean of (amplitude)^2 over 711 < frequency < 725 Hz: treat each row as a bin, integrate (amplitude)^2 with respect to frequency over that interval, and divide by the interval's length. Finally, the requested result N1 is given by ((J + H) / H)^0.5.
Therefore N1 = 5.6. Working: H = 0.04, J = 1.34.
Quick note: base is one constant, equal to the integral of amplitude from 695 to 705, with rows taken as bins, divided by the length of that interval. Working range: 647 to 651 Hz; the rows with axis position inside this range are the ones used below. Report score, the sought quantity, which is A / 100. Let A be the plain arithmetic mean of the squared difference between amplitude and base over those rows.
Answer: 0.0024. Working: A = 0.238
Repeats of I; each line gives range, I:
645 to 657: 1.178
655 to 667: 1.174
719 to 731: 1.127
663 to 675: 1.103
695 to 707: 0.5569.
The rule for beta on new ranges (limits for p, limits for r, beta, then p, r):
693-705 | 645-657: -0.13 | 0.15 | 0.03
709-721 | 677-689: 0.15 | 0.02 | 0.17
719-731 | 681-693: 0.14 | 0.01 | 0.15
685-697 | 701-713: 0.05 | 0.05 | 0.11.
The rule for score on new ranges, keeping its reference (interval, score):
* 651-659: 0.0021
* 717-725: 0.0017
